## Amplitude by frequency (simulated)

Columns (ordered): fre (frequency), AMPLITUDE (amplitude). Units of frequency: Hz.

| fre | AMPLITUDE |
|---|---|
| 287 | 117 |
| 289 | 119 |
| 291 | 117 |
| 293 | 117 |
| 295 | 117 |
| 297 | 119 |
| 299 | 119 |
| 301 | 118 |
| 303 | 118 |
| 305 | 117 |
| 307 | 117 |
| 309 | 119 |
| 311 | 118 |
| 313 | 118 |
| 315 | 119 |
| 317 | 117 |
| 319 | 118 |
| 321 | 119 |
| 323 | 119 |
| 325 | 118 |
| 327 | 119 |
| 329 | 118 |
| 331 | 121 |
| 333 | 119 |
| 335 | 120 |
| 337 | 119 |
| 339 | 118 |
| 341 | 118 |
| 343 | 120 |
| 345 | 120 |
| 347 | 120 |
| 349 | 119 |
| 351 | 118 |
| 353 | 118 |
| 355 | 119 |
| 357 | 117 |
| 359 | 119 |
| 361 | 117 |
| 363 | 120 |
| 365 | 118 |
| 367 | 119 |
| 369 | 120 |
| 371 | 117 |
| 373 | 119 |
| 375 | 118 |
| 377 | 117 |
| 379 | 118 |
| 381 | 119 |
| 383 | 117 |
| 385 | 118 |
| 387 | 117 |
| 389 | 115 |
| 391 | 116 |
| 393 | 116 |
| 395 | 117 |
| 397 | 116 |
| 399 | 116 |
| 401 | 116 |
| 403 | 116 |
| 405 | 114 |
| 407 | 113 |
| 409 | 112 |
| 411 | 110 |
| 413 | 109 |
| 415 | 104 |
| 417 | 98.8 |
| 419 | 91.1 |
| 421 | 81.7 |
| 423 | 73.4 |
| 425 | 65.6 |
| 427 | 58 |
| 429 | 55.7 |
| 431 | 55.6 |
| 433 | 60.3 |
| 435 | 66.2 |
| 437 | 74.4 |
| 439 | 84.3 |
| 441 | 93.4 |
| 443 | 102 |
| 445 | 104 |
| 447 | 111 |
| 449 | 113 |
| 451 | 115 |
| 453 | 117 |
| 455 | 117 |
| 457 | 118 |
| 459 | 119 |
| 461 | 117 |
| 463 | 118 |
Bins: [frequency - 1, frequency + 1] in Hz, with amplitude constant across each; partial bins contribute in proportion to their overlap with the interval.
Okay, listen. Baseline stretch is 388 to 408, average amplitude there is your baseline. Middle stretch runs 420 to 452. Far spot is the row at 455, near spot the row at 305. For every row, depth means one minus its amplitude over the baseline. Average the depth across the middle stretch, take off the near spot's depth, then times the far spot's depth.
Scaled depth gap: -0.0039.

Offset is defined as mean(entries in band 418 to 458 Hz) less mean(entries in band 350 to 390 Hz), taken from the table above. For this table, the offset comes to -30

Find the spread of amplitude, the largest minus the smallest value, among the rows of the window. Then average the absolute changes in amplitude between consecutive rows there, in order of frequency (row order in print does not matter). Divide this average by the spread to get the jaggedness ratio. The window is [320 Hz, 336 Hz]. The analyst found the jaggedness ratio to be 0.43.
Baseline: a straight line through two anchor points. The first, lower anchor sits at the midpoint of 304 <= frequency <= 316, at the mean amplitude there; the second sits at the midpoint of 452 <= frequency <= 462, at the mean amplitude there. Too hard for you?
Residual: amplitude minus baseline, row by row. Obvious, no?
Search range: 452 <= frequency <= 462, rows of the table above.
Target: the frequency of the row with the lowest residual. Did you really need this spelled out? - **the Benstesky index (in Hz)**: 453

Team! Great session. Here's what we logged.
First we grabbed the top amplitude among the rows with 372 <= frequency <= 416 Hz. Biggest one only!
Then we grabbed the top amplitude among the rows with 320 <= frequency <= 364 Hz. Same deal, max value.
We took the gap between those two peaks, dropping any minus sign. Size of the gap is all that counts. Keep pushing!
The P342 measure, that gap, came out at 2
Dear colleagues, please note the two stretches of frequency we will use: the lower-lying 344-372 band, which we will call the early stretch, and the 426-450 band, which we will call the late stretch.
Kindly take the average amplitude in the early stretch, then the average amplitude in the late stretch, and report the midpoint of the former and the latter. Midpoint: 100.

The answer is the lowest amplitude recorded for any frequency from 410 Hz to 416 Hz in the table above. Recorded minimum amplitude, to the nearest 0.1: 104.0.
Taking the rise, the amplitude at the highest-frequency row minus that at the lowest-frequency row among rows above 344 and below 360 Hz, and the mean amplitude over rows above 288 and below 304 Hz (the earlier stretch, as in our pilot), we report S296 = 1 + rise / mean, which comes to 0.99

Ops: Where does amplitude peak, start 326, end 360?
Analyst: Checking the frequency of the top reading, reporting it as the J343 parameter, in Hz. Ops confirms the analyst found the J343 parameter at 331 Hz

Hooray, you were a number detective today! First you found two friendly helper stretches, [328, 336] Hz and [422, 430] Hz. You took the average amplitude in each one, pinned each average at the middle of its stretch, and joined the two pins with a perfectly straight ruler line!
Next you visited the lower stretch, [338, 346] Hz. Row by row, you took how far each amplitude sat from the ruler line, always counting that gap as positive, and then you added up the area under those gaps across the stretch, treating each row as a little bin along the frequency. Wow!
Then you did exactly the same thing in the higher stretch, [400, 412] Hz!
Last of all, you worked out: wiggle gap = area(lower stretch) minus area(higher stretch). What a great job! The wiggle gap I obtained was -416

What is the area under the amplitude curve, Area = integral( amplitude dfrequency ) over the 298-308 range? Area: 1178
